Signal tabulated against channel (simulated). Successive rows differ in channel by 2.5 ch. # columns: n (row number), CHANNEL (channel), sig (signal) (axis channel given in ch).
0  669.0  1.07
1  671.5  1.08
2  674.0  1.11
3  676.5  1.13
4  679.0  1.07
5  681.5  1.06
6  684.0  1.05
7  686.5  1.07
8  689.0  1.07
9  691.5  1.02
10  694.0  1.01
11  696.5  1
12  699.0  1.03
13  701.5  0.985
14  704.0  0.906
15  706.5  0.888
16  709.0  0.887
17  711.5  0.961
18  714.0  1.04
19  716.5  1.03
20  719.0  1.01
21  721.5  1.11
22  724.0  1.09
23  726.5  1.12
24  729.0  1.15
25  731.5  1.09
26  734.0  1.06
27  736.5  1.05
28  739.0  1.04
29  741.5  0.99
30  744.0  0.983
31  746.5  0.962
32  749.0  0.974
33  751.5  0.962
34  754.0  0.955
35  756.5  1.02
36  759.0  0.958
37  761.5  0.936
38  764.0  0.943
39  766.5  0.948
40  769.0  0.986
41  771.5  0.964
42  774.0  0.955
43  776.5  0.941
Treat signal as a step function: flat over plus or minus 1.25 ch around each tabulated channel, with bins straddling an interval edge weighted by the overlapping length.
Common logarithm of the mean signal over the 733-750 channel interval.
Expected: 0.00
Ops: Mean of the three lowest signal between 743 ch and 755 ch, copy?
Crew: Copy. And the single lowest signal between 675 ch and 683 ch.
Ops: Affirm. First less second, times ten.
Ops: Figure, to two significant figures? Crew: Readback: -1.0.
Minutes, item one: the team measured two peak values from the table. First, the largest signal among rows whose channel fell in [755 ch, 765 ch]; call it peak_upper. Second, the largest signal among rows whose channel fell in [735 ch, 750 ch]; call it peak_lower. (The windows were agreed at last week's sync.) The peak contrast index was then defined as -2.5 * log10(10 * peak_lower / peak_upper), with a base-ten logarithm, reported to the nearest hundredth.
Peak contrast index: -2.53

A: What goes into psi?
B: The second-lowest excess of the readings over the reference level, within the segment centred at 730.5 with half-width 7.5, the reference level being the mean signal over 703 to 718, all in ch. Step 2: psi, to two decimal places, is 0.11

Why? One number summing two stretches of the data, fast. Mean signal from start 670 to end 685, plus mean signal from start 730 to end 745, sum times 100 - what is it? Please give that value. 212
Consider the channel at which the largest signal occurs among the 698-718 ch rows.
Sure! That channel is 714.0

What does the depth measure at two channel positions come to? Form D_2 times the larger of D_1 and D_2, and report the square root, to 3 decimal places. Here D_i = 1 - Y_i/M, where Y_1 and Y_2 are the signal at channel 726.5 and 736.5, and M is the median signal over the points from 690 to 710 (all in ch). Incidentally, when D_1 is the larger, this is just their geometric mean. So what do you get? 0.058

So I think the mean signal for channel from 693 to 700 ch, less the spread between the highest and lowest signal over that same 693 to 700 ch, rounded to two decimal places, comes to 0.98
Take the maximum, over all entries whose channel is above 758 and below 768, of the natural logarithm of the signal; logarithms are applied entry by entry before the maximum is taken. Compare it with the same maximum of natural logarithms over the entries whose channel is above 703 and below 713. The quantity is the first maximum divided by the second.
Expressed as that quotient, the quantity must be 1.1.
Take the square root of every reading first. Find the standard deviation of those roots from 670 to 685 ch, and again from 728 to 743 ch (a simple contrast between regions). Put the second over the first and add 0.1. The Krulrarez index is 1.9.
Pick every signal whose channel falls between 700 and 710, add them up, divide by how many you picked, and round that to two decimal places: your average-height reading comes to 0.92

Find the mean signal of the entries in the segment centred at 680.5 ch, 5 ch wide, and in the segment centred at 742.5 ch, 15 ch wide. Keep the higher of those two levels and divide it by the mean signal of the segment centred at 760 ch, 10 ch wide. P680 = 1.10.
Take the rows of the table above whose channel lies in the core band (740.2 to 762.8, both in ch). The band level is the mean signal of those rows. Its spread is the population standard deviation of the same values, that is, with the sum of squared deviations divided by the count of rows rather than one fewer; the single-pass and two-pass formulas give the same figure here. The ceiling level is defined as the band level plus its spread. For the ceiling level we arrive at 0.99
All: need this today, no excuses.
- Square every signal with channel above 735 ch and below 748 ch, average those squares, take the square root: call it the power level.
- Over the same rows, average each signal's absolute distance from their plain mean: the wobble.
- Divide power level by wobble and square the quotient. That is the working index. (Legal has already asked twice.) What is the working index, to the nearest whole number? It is 987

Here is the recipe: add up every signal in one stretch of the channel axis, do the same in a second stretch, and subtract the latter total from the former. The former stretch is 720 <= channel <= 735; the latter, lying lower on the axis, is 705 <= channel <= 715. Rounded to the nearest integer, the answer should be 3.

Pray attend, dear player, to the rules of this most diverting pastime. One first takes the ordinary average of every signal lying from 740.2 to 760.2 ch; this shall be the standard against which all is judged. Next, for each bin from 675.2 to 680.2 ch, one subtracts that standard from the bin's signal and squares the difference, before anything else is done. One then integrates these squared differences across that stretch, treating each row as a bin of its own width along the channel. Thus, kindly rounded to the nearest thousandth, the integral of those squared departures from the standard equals 0.082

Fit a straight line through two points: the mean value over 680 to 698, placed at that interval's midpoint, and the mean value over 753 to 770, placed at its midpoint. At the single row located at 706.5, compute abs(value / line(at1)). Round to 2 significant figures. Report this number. 0.87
